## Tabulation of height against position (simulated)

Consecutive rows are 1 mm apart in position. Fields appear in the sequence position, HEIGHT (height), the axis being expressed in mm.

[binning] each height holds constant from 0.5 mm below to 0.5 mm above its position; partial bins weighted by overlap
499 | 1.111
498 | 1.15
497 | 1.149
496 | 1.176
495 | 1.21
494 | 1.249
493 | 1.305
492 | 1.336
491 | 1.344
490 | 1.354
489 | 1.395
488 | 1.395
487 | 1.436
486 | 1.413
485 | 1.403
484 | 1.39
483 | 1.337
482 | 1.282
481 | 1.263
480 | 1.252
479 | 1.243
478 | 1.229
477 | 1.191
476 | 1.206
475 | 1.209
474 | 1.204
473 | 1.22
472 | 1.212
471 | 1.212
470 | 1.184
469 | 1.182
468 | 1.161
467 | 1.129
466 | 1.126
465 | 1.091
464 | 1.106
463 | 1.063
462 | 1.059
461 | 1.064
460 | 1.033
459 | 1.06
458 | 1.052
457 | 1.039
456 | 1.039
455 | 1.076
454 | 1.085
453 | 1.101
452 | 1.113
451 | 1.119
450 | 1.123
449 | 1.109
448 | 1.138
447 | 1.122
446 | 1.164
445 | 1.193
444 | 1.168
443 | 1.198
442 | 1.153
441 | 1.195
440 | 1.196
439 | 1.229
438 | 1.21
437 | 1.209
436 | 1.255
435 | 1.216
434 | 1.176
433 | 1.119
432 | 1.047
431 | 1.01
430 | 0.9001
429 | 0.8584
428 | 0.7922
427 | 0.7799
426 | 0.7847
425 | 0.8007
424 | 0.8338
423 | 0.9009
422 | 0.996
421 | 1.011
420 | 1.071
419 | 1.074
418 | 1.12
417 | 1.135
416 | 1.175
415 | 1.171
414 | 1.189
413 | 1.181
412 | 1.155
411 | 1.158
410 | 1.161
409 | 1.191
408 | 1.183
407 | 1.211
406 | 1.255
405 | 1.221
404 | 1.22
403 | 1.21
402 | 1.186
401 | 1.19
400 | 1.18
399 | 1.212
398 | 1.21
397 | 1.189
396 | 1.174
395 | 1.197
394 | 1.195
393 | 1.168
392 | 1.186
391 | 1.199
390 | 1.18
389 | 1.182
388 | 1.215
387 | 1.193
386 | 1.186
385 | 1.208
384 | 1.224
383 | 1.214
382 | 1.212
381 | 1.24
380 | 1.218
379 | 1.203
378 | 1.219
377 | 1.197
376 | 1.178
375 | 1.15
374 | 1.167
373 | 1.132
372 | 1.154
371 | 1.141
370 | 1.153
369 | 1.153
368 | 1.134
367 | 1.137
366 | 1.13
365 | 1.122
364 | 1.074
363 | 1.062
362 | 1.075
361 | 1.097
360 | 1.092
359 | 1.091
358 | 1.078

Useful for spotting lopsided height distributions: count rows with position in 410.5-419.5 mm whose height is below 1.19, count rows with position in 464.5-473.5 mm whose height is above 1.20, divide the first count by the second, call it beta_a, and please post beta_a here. 3.0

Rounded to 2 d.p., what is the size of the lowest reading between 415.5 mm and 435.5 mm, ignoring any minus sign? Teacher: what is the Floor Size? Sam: 0.78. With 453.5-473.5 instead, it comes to 1.03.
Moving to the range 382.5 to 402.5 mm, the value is 1.17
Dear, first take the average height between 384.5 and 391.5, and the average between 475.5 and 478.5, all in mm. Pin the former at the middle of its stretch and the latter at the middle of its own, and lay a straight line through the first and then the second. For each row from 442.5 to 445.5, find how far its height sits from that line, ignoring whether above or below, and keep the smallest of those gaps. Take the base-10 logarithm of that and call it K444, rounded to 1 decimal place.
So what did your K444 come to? -2.3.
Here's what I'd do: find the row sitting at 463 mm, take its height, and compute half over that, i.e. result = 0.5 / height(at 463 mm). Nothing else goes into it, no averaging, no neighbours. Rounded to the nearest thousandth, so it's 0.470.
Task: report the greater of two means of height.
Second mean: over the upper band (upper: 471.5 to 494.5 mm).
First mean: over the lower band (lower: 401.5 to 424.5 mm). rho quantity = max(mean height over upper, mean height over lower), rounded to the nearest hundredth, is 1.30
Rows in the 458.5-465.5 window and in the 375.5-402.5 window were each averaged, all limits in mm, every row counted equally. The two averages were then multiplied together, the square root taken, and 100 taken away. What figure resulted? -98.9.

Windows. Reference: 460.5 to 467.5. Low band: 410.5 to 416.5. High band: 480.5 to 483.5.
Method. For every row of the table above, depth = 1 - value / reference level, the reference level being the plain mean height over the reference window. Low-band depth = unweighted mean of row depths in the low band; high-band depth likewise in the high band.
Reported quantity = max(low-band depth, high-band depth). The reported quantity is -0.074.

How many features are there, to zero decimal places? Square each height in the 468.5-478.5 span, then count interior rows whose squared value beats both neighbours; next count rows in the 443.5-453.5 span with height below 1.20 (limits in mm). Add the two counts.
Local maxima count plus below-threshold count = 12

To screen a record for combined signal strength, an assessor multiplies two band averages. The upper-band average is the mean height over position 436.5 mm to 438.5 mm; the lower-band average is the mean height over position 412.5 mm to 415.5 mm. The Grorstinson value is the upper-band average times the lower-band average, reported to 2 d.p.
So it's 1.43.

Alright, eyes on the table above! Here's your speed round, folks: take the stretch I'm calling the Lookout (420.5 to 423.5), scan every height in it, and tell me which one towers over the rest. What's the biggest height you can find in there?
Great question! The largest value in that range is 1.011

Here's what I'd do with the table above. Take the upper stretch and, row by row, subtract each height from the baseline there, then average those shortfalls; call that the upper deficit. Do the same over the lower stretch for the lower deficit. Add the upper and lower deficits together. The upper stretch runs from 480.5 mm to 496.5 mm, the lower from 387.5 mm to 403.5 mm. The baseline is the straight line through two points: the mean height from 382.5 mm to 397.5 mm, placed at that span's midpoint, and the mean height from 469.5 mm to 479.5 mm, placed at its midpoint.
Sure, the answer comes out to -0.11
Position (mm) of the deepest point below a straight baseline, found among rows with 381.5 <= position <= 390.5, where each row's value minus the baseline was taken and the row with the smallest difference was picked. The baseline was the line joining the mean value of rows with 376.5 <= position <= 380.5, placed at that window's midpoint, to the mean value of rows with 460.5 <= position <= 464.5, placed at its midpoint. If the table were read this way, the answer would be 386 mm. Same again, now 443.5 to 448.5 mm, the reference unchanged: 447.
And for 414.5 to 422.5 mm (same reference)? 422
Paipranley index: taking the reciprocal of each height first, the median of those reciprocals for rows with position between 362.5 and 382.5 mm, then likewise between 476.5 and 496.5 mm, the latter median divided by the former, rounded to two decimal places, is 0.87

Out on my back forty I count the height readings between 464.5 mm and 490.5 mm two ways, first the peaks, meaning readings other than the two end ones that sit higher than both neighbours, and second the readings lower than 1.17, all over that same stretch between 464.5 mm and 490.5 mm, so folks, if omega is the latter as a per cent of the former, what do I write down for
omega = 133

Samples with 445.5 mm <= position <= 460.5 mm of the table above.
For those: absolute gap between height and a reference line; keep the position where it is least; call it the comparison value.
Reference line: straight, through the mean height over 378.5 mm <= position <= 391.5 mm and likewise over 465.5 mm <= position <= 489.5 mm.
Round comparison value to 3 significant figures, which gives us 446 mm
